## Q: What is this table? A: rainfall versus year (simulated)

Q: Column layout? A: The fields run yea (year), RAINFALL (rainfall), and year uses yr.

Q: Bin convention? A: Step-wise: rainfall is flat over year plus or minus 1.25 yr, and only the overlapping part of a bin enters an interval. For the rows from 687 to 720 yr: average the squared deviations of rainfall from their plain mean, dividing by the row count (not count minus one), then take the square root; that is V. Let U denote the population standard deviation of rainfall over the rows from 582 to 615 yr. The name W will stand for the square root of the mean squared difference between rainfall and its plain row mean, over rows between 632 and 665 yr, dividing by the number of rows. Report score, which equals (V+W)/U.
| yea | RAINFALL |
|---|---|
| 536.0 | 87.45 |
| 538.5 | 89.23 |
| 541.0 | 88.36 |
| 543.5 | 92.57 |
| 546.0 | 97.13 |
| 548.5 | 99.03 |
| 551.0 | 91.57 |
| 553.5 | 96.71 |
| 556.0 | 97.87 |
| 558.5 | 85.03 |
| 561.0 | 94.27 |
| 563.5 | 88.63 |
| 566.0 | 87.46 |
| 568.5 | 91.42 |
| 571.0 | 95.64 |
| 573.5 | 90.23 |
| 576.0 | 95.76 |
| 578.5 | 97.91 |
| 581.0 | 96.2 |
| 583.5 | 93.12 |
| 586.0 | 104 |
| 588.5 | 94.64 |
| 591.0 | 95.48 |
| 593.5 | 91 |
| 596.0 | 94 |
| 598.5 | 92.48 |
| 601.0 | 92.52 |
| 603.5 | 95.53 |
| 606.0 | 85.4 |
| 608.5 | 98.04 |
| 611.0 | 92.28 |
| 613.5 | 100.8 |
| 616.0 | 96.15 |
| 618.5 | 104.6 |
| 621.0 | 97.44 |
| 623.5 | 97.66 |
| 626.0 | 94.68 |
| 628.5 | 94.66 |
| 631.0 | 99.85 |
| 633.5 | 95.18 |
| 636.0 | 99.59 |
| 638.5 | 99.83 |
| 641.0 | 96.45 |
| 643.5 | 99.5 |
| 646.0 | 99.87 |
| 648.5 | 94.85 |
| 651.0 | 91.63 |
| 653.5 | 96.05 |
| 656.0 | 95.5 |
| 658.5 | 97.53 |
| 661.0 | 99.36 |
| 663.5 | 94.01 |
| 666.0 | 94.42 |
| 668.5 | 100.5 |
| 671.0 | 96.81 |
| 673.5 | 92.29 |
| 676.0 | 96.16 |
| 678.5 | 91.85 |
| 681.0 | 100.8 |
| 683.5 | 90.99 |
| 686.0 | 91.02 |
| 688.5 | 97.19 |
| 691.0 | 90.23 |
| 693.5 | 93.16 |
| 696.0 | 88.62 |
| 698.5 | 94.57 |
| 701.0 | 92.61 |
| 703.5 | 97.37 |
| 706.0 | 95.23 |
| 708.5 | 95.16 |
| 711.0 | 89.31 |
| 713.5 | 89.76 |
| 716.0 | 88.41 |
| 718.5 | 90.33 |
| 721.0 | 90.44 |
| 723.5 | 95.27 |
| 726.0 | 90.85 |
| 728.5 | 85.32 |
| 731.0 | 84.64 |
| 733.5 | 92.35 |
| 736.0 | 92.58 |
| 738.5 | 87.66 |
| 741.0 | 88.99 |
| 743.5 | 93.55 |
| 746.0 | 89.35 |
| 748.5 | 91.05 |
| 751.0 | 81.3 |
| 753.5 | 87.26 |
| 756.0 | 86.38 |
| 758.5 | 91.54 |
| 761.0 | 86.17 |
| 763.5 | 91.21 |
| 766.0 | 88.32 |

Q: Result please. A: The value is 1.3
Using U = 4.4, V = 3.09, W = 2.54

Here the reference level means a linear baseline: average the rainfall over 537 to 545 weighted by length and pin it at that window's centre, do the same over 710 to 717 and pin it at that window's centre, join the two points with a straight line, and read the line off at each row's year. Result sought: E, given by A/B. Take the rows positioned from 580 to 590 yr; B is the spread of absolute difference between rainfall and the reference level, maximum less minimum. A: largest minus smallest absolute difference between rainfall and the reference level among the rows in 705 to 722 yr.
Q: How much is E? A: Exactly 0.5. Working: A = 5.9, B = 10.9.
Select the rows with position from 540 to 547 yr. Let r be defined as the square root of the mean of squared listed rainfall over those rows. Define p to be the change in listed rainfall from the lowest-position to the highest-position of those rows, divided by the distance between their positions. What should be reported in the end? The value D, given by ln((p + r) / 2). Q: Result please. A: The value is 3.86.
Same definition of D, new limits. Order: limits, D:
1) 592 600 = 3.84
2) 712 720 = 3.80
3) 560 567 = 3.79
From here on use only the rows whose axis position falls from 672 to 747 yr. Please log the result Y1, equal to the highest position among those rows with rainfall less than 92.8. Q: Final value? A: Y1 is 746.0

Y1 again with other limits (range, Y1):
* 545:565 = 563.5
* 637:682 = 678.5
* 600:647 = 611.0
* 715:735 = 733.5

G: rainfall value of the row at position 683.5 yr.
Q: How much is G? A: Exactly 90.99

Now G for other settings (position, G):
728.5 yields 85.32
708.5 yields 95.16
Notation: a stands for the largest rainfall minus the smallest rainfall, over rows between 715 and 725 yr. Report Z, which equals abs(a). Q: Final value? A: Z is 7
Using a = 7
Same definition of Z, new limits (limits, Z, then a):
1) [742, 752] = 12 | 12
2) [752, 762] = 5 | 5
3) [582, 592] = 11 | 11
